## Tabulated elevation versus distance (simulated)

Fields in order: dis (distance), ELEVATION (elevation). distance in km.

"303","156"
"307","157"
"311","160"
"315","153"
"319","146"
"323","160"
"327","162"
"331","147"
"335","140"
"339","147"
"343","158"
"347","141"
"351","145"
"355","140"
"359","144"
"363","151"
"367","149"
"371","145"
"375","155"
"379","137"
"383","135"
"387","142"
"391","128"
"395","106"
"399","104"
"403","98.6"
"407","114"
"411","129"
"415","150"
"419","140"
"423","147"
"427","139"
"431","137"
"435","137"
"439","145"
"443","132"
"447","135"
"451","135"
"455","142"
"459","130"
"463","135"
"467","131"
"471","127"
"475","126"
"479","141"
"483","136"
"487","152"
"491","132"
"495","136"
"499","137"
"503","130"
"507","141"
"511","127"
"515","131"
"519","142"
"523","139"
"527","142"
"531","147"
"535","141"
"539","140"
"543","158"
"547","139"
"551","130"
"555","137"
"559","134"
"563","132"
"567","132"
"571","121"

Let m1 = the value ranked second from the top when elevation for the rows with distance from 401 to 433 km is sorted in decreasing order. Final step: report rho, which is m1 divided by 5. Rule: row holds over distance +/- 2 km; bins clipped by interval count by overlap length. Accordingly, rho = 29.4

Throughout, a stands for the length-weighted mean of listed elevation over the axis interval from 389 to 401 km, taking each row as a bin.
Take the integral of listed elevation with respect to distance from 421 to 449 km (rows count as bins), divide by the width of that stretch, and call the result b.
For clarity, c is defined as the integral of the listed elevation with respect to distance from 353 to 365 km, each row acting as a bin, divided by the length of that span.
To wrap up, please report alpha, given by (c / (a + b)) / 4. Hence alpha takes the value 0.144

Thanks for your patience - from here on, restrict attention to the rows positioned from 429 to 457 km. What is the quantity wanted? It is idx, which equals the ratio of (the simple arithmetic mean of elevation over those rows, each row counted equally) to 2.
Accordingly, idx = 68.8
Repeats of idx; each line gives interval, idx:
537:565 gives 69.3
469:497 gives 67.9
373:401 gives 64.8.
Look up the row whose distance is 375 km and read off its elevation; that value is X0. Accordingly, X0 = 155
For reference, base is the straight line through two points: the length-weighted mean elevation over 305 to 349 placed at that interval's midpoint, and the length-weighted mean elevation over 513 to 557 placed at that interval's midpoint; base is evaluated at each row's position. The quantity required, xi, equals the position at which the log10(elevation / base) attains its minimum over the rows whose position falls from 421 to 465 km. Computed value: 459 km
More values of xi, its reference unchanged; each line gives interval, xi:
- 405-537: 407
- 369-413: 403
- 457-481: 475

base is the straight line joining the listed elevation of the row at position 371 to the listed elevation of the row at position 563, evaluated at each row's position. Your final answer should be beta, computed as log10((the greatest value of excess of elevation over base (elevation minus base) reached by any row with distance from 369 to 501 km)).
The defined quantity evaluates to 1.17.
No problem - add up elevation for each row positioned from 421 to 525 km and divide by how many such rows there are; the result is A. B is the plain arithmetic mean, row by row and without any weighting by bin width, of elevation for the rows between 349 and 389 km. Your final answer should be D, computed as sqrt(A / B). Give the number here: 0.97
